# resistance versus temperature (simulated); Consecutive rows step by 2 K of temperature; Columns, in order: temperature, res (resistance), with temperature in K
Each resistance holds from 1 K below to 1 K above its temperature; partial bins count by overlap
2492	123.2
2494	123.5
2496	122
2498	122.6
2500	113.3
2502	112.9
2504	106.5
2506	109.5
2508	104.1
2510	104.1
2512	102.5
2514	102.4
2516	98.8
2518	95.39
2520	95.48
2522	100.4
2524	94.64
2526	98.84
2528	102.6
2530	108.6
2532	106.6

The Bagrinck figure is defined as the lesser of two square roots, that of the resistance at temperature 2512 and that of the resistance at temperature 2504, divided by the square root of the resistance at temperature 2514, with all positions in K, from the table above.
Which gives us 1.00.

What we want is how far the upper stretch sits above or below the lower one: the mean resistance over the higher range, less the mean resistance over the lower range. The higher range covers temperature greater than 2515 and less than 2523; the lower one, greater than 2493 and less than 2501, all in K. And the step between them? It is -23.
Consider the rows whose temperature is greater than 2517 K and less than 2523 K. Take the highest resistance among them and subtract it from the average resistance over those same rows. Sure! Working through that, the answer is -3.31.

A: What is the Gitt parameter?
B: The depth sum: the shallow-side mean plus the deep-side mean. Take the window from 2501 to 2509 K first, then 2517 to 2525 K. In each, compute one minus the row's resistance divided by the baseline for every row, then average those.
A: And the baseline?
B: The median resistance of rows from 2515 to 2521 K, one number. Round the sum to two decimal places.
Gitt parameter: -0.14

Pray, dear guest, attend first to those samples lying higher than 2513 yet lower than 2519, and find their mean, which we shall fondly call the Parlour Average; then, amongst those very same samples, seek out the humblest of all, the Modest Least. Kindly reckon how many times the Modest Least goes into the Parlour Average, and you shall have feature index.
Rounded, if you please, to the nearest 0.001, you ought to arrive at 1.036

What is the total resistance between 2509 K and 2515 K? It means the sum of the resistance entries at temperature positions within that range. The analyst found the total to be 309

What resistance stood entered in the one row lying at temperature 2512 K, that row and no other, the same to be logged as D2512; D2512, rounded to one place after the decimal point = 102.5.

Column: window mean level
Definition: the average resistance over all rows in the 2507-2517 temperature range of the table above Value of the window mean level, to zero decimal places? 102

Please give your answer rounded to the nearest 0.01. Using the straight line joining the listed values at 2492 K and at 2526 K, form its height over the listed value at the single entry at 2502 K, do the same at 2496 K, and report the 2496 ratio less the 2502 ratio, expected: -0.04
